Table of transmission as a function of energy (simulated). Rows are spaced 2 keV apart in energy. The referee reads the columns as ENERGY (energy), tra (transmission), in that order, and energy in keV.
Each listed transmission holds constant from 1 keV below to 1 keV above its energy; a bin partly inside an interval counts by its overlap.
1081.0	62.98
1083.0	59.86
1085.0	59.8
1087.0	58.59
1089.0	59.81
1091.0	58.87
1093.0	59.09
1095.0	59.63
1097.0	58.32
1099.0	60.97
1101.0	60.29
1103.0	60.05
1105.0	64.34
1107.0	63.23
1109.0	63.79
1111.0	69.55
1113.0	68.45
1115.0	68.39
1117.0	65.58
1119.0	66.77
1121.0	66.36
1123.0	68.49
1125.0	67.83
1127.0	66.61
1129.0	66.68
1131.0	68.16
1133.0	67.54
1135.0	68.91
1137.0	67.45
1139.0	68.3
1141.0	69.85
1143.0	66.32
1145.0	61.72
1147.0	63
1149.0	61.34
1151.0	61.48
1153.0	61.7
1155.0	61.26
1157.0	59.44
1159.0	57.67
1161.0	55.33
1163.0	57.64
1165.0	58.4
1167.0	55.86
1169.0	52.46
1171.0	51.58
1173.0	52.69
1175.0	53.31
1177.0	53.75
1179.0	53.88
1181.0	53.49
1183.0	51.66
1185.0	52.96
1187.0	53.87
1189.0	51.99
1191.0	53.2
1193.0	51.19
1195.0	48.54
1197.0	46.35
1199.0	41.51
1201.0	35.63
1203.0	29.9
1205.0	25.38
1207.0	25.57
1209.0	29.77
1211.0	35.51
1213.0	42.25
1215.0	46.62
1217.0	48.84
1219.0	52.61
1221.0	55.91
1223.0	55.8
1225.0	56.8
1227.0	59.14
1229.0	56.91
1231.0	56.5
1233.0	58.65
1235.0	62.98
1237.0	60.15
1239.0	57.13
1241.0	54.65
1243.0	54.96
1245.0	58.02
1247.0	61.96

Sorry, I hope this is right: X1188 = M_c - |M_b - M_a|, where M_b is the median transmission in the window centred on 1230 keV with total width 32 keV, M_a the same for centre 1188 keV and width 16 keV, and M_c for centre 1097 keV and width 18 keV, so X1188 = 55.6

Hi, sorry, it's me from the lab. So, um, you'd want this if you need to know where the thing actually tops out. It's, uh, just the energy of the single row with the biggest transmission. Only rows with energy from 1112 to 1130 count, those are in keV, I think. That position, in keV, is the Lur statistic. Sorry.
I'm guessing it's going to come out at 1123.0 keV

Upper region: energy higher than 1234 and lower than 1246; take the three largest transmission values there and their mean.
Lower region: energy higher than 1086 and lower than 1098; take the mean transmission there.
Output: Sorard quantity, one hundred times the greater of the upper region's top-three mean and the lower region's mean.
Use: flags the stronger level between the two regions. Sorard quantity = 6038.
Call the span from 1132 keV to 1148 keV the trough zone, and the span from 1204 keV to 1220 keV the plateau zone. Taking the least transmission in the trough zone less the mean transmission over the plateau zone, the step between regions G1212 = 23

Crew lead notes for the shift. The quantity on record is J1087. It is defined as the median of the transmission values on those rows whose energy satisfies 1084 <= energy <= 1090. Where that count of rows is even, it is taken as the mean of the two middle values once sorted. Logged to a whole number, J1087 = 60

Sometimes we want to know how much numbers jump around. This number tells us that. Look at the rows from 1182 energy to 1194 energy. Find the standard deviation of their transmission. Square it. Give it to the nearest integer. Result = 1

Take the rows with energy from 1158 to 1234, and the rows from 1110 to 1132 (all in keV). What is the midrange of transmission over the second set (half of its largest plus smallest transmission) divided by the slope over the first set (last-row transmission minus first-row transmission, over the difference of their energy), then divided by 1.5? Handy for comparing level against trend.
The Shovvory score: 3401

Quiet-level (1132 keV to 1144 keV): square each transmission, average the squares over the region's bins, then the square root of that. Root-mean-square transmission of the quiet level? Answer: 68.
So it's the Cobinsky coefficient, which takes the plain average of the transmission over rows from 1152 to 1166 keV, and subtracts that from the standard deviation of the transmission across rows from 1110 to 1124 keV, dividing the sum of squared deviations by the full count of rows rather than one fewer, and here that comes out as -57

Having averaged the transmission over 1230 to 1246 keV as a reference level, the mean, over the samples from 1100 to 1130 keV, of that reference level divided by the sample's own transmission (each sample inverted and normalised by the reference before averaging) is 0.88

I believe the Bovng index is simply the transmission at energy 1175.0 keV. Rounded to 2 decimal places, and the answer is 53.31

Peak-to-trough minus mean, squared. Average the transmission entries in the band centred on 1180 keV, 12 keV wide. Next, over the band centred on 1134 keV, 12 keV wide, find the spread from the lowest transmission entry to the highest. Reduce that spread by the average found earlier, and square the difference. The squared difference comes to 2595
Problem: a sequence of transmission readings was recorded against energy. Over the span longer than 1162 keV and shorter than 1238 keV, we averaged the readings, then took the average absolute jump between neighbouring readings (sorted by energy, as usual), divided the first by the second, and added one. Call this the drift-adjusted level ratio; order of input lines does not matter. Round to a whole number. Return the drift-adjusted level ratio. 21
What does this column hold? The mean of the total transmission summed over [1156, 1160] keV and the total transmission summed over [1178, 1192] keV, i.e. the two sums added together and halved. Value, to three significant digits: 244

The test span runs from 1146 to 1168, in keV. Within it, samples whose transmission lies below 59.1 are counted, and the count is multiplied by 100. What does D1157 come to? 500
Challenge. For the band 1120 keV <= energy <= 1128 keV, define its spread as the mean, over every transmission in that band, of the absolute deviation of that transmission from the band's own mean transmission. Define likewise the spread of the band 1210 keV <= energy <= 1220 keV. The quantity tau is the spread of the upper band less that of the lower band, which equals 4.2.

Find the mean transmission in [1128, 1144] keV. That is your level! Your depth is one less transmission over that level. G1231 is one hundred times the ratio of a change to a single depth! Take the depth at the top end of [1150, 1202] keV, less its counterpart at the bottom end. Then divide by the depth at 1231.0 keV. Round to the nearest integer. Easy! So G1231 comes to 227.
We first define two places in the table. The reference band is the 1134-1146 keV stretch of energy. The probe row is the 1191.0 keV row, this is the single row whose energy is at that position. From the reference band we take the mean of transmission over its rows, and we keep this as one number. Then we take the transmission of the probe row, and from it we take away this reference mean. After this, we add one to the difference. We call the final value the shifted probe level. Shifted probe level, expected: -13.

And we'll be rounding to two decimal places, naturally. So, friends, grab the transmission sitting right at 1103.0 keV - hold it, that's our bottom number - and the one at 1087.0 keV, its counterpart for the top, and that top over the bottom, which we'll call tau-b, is 0.98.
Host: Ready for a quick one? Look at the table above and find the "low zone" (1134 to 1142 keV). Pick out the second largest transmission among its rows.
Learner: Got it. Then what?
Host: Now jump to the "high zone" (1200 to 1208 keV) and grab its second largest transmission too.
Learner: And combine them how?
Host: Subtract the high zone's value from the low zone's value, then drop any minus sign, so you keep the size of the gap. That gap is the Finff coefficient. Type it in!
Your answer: 39.0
